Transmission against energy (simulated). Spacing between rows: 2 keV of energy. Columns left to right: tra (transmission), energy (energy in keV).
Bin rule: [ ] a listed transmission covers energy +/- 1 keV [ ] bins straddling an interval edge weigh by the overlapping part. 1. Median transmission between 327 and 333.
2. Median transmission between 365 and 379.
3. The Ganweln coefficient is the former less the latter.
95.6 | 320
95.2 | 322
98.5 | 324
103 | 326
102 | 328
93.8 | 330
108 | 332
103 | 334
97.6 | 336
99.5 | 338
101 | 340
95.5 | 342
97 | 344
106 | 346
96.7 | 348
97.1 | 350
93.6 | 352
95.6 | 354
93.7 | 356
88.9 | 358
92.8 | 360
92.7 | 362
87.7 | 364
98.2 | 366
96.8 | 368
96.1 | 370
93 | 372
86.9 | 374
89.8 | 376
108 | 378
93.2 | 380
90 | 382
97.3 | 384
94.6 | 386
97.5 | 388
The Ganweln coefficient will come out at 6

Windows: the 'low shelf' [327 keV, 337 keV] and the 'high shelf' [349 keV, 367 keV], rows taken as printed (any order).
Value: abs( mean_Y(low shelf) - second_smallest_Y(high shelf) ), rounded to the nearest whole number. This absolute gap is 12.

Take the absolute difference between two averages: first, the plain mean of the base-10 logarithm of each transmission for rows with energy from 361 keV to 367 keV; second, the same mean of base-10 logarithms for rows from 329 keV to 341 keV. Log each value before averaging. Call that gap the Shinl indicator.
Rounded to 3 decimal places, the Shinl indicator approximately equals 0.034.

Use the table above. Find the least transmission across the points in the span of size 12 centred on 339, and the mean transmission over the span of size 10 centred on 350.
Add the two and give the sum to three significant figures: 193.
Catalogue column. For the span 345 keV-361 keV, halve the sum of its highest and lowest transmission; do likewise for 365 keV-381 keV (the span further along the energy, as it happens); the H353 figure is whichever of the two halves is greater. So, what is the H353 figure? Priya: 97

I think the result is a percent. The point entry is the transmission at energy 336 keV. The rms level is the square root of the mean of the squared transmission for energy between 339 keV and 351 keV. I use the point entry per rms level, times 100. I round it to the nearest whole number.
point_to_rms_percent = 99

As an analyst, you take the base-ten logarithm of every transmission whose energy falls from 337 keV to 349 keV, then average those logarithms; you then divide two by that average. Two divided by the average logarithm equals 1.002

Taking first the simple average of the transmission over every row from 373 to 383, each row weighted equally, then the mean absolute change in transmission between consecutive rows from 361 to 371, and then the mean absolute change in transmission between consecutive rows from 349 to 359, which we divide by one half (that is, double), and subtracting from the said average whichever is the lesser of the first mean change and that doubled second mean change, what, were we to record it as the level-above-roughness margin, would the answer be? 89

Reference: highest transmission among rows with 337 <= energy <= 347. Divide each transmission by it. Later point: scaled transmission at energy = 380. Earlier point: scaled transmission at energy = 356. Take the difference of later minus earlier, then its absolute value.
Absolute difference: 0.005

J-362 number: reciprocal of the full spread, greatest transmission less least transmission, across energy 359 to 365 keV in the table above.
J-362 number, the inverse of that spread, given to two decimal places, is 0.20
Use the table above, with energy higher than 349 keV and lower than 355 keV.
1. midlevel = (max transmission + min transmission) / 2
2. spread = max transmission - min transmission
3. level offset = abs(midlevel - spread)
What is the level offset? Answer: 92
